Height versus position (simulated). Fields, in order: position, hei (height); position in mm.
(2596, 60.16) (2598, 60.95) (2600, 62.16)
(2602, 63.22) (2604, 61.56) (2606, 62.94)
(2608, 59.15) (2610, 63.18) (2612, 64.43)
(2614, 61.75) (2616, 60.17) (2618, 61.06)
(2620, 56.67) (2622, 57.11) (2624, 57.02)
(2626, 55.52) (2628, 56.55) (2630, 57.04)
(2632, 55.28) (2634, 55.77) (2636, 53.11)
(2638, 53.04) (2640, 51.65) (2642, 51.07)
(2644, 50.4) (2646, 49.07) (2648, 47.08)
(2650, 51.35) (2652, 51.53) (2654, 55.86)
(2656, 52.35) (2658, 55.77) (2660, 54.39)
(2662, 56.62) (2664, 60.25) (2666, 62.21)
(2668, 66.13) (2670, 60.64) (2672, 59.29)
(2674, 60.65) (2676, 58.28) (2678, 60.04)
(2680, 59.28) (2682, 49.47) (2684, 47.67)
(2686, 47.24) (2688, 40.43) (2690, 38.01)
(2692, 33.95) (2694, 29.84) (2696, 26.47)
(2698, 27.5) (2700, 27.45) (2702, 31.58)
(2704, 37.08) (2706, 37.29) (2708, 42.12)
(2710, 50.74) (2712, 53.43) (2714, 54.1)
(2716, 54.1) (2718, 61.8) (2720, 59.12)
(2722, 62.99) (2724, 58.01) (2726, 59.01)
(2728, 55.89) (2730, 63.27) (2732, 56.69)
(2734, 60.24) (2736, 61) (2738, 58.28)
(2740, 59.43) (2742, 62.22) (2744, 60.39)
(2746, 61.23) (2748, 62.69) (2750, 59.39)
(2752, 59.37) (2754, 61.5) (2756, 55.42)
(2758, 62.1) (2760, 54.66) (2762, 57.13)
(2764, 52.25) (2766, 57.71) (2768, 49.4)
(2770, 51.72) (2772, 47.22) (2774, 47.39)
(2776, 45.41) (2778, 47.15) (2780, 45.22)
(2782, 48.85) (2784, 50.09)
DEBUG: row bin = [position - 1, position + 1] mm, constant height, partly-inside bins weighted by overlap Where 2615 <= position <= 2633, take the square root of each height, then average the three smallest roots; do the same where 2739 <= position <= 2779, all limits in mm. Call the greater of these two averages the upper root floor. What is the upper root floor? 7.5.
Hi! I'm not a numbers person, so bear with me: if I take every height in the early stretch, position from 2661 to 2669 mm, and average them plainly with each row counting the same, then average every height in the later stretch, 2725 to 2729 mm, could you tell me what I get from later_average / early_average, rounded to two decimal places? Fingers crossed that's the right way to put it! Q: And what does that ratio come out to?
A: 0.94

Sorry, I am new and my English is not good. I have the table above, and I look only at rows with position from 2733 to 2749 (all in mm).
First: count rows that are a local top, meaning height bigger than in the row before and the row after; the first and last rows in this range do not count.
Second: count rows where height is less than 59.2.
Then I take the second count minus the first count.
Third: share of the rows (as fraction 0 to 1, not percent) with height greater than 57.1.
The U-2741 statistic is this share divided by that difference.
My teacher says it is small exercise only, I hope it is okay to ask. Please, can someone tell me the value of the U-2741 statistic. -1.00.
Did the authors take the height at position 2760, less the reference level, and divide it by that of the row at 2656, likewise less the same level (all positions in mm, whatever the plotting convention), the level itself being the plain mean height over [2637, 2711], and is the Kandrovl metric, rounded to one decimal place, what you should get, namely 1.6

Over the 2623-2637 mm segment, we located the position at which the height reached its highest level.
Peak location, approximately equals 2630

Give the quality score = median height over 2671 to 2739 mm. 54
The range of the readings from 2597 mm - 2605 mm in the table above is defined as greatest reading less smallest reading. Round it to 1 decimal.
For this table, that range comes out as 2.3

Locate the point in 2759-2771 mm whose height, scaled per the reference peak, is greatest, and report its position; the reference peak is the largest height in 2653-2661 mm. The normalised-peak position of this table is 2766 mm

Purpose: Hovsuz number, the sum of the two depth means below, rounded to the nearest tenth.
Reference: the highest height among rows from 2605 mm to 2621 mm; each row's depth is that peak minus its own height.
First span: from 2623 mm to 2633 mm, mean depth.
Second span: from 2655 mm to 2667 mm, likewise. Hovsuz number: 15.6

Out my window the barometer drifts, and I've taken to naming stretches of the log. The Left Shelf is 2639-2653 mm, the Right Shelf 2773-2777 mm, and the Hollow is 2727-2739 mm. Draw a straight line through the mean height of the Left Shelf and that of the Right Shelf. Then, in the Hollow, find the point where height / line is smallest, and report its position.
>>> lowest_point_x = 2728 mm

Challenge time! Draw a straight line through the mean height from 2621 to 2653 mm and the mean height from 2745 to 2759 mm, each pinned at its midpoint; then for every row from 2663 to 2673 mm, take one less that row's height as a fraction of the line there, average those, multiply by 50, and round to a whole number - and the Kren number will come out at -6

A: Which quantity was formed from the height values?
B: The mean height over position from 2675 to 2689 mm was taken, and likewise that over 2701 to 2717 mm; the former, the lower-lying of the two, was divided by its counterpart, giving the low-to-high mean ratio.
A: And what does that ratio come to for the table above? 1.15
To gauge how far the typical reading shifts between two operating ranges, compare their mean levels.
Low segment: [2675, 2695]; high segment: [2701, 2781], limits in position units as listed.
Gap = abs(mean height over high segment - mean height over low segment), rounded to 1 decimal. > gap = 8.0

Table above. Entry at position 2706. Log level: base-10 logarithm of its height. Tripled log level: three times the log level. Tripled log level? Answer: 4.71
